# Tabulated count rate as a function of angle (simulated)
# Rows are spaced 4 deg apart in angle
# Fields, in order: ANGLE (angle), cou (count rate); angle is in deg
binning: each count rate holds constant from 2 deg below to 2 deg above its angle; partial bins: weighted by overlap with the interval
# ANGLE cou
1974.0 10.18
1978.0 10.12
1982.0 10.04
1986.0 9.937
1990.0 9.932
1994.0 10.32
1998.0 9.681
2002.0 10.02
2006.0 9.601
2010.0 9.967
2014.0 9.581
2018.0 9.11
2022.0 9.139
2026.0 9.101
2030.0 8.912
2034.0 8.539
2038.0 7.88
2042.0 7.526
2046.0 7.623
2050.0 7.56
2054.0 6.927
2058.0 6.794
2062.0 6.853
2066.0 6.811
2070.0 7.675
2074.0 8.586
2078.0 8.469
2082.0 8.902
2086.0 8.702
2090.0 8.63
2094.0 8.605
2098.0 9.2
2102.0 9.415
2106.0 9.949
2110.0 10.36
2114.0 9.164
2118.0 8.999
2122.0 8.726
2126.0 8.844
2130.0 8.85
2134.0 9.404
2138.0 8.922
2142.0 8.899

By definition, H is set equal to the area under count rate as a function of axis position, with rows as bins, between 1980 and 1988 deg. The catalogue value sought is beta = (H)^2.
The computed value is 6385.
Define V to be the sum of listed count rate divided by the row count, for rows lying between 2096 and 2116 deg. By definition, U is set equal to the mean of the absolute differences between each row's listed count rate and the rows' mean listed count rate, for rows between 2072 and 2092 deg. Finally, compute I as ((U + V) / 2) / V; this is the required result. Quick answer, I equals 0.506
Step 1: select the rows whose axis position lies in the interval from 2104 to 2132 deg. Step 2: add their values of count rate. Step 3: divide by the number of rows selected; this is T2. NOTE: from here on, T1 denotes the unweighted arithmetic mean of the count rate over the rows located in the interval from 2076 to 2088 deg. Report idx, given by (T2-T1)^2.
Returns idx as 0.3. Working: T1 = 8.7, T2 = 9.3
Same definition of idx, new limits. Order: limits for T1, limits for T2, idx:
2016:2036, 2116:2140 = 0.0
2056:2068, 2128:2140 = 5.0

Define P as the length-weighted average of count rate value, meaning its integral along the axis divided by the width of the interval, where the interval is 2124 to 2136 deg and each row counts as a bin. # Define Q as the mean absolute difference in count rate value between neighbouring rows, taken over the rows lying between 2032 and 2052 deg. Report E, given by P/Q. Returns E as 30.8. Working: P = 9.0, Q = 0.293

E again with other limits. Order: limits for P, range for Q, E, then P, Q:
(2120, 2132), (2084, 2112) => 28.5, 8.8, 0.309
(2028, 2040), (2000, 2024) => 25.3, 8.4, 0.334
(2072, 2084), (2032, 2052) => 29.5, 8.7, 0.293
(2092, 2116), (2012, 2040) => 32.2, 9.4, 0.293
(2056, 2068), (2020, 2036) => 34.1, 6.8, 0.200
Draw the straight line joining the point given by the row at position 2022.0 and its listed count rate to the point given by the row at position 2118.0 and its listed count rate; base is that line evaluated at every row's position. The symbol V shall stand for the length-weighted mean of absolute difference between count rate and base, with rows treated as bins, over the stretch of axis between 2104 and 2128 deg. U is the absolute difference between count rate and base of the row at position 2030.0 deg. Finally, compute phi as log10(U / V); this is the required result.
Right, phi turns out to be -0.3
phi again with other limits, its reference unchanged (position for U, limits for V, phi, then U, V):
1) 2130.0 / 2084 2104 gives -0.4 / 0.13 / 0.35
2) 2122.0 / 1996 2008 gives -0.4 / 0.27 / 0.60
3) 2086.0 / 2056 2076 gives -0.7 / 0.34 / 1.73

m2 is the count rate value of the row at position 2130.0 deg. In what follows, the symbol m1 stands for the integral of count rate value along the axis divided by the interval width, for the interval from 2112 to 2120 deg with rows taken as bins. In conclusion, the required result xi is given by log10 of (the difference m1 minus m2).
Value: -0.6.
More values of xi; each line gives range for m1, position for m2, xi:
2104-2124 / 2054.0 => 0.4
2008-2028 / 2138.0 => -0.3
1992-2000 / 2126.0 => 0.1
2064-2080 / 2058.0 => 0.0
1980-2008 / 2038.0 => 0.3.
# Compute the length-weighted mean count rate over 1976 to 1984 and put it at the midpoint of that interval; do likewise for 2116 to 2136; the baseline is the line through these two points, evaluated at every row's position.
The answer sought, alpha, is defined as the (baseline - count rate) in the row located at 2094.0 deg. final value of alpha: 0.6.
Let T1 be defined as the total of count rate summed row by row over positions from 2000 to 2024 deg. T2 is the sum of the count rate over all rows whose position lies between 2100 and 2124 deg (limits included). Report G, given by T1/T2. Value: 1.01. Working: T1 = 57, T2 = 57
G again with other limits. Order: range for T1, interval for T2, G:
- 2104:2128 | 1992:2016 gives 0.95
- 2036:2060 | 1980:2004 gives 0.74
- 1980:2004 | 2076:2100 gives 1.14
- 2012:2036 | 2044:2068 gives 1.28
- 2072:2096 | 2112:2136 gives 0.96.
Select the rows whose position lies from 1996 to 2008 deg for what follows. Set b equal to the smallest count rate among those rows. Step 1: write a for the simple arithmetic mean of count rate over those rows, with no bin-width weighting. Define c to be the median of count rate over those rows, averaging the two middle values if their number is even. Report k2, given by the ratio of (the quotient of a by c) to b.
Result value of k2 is 0.105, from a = 9.8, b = 9.601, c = 9.7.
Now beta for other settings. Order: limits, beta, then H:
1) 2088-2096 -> 4753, 69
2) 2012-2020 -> 5590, 75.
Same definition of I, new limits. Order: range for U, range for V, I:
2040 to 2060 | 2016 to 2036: 0.519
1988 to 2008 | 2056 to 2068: 0.516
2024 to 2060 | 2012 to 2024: 0.535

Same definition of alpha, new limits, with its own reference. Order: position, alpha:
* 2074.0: 0.8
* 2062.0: 2.6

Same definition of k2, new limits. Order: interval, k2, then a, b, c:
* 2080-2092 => 0.116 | 8.7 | 8.63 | 8.7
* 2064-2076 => 0.147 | 7.7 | 6.811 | 7.7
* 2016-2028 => 0.110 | 9.1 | 9.101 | 9.1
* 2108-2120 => 0.115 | 9.5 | 8.999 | 9.2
